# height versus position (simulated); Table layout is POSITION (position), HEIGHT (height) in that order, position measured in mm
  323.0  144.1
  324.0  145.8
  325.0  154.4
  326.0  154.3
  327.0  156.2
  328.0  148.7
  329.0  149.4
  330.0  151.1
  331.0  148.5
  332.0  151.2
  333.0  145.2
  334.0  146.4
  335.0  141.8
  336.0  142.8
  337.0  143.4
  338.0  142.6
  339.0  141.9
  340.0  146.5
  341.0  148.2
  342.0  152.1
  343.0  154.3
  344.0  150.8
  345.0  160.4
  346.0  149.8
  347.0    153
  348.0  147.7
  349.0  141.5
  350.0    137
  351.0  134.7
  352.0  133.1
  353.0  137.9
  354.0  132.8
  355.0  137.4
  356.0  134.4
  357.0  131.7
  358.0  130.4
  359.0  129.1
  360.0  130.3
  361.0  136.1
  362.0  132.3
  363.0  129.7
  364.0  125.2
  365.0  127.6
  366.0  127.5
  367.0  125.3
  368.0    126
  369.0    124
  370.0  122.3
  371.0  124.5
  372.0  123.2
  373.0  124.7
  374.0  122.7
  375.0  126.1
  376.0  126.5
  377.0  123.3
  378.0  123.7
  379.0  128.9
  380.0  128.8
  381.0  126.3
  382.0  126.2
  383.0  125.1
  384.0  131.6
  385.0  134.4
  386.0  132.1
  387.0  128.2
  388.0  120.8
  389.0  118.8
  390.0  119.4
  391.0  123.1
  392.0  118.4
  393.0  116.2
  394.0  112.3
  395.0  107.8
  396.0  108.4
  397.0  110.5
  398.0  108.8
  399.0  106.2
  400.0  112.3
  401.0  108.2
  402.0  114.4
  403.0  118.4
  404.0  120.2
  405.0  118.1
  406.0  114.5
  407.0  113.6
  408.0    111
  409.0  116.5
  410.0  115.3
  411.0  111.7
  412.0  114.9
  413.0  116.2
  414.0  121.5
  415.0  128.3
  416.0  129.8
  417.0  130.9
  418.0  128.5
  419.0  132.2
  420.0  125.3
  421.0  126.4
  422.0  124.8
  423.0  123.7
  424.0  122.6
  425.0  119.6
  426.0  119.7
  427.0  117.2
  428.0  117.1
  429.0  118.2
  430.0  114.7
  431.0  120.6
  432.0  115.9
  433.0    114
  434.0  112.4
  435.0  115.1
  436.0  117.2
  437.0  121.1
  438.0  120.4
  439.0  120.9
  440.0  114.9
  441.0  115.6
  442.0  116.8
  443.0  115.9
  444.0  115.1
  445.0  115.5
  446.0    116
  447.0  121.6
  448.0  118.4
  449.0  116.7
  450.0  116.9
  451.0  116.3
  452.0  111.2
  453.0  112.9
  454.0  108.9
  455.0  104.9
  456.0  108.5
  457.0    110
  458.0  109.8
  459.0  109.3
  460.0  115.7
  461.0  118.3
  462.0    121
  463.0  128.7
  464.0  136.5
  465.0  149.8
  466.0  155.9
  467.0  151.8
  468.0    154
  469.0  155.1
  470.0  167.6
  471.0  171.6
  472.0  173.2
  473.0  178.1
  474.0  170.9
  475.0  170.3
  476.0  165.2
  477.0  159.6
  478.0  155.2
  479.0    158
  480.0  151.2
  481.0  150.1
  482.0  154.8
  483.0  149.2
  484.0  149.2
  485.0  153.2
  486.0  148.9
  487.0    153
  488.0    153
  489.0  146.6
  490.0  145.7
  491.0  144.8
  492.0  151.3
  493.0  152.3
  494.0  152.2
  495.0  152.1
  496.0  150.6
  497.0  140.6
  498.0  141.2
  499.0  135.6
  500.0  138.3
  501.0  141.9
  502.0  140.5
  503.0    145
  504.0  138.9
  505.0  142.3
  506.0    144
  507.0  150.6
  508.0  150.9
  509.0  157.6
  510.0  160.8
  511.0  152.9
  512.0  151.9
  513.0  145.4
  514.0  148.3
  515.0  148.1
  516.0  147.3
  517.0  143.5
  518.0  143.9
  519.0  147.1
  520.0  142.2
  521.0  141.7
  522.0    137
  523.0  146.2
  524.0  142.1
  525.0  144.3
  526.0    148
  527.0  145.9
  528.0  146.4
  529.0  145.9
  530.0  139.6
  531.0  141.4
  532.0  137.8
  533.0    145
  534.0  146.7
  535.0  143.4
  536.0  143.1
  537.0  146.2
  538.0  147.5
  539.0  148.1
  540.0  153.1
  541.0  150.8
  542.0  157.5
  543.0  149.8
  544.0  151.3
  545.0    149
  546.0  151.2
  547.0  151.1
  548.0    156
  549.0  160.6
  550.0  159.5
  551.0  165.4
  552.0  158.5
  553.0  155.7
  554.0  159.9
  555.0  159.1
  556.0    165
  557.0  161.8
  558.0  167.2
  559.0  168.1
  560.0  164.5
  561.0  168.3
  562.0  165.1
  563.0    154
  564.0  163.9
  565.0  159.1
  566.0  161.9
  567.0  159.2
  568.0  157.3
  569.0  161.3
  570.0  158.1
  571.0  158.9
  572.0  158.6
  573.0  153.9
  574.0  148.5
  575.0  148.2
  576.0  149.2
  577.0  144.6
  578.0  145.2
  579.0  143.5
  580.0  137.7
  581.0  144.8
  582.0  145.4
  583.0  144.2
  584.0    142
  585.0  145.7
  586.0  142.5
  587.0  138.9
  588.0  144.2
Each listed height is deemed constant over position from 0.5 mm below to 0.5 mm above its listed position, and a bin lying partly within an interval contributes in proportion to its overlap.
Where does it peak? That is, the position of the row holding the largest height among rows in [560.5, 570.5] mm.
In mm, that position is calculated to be 561.0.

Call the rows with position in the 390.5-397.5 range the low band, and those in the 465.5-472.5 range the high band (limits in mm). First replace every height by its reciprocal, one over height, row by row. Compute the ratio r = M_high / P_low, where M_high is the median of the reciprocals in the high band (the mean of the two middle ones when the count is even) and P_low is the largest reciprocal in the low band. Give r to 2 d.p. 0.69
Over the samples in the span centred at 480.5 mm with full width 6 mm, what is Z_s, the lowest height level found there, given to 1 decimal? 149.2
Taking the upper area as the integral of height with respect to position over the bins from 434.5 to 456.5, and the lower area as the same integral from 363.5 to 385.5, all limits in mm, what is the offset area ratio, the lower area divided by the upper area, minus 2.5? -1.41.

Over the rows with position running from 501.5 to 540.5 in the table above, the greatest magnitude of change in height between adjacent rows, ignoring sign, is 9.2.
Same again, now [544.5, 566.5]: 11.1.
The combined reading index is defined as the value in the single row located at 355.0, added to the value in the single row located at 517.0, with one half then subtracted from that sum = 280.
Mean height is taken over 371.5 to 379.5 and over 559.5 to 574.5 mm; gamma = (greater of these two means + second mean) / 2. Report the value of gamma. 159.5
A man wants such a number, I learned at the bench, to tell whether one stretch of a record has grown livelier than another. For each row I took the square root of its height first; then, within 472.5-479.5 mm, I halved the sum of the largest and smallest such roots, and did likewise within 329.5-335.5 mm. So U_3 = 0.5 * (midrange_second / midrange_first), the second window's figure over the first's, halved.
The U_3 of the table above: 0.47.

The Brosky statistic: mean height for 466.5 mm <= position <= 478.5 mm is 164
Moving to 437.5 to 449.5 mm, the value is 117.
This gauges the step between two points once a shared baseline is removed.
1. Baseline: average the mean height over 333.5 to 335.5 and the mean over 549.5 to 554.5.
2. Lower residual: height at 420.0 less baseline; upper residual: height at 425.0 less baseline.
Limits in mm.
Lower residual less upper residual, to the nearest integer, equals 6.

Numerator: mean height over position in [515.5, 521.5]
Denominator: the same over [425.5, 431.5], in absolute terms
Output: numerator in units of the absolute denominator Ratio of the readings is 1.22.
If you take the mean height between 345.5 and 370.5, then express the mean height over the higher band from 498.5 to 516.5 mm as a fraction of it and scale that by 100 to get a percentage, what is 110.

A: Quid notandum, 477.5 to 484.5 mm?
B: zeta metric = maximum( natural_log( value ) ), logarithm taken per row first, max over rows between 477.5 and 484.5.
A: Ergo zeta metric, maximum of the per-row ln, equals 5.06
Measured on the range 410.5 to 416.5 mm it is 4.87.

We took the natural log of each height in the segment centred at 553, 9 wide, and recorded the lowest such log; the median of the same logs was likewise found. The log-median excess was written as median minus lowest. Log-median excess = 0.027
